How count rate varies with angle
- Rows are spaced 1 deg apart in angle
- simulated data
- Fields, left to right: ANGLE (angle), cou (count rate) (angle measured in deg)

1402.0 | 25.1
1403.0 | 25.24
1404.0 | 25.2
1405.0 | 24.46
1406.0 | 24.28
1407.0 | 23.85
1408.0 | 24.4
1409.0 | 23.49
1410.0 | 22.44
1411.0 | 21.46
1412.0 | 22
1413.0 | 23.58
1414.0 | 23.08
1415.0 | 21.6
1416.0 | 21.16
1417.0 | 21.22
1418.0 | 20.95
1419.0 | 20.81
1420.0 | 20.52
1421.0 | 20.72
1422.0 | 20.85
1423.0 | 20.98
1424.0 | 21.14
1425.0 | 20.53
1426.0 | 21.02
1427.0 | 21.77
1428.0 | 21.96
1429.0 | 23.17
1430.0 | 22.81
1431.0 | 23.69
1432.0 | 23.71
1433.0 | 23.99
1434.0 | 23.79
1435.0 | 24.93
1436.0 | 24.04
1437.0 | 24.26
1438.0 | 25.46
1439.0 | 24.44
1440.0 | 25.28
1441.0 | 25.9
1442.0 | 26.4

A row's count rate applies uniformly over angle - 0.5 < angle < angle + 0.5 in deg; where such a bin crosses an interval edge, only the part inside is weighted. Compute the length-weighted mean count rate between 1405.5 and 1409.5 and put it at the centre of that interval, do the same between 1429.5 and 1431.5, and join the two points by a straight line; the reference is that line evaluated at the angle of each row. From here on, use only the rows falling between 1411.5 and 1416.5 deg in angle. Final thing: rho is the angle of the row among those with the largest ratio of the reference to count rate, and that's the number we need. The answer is 1416.0 deg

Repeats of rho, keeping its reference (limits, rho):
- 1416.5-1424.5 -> 1420.0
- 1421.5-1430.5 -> 1425.0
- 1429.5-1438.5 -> 1430.0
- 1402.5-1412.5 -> 1411.0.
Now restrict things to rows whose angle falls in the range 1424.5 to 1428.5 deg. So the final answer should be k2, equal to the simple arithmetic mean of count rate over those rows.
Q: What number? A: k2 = 21.3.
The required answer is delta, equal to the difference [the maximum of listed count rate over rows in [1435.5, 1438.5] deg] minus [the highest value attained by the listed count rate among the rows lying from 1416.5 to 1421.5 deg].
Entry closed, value 4.2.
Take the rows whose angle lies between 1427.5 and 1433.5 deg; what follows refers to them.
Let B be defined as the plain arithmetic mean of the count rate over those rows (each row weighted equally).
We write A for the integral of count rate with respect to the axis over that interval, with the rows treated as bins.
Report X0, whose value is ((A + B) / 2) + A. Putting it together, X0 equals 221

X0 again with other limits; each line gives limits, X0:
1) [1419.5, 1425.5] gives 198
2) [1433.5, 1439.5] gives 233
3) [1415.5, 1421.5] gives 199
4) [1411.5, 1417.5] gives 210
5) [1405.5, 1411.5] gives 222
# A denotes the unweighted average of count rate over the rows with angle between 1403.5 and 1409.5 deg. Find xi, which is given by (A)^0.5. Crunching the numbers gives 4.93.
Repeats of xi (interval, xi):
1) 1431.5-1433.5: 4.88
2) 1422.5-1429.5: 4.64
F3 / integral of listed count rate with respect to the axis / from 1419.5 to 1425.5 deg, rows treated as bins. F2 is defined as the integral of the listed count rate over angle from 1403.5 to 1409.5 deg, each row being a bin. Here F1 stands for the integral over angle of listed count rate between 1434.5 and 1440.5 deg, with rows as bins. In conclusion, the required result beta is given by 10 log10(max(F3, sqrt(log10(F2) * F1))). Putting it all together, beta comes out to 20.96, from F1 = 148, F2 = 146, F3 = 125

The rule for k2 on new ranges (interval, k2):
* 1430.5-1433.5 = 23.8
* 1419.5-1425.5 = 20.8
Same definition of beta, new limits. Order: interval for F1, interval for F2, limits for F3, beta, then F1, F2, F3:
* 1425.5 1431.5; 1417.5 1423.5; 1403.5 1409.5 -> 21.63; 134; 125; 146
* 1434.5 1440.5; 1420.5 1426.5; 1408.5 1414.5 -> 21.34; 148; 125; 136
